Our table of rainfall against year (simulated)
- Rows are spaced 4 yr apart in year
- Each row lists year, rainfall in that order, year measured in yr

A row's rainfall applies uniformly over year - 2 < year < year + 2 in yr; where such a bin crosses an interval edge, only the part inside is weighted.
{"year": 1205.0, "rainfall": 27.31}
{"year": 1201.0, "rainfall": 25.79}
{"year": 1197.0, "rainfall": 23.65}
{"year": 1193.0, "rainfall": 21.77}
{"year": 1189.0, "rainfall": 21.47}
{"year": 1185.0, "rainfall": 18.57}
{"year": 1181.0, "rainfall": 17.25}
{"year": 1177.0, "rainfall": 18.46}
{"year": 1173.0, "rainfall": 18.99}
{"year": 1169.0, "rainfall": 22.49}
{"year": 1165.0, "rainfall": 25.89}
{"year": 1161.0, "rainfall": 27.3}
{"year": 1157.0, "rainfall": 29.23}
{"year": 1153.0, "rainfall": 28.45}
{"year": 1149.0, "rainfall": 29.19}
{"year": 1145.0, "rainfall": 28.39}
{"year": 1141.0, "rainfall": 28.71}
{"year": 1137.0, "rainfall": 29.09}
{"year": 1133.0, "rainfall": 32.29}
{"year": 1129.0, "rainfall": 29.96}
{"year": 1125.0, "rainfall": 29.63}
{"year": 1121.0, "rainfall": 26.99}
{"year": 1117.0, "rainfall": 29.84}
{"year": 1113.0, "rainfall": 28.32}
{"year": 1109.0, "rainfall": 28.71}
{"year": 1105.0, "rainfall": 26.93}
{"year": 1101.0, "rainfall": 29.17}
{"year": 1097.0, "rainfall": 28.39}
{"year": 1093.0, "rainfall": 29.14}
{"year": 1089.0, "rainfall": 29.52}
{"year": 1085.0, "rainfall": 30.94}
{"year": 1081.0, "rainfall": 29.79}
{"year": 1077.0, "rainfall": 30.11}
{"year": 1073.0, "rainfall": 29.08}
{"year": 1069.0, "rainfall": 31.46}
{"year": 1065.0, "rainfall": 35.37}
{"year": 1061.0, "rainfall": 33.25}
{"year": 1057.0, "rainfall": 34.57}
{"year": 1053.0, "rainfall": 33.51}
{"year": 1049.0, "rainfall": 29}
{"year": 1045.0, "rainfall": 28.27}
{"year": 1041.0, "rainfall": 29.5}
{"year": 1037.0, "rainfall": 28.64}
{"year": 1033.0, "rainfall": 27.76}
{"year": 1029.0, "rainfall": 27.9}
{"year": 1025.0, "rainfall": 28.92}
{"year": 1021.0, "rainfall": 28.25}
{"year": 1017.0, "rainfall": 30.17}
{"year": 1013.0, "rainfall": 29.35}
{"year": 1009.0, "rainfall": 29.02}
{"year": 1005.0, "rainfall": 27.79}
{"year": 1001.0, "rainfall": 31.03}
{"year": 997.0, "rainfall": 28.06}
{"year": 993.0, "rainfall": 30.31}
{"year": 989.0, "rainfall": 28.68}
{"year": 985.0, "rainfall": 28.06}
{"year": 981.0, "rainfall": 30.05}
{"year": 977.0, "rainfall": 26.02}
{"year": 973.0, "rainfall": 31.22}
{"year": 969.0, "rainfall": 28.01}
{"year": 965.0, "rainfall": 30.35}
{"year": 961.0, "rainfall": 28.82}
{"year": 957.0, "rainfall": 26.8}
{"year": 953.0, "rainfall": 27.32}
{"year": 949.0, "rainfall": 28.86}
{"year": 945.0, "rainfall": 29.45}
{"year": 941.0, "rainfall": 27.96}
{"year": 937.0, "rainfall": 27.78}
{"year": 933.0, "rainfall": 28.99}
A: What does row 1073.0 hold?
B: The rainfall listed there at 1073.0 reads 29.08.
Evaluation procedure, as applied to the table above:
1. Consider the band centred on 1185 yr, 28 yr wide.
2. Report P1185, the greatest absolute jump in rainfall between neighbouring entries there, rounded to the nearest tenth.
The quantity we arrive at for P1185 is 2.9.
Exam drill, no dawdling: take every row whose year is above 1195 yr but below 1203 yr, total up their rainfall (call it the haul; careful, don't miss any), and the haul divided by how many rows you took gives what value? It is 24.7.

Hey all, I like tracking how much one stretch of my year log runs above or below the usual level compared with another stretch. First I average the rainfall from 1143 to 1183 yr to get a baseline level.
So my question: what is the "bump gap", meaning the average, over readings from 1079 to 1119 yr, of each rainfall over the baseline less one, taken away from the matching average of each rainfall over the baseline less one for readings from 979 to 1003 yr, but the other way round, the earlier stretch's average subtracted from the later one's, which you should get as -0.012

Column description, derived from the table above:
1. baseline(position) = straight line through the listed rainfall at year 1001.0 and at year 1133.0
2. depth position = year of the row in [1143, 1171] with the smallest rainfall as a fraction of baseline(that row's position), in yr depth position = 1169.0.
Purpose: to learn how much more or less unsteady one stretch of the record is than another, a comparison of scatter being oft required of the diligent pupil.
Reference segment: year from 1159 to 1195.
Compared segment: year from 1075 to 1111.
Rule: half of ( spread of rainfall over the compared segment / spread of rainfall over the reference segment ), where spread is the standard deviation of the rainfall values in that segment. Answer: 0.16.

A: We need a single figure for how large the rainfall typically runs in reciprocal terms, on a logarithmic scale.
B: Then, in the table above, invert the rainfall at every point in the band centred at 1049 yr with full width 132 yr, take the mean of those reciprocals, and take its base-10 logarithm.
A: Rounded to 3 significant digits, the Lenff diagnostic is -1.47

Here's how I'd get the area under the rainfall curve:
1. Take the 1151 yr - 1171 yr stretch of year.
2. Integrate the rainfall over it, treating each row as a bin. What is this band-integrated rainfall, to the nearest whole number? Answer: 533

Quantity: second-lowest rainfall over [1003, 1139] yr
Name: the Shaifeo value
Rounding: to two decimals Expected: 26.99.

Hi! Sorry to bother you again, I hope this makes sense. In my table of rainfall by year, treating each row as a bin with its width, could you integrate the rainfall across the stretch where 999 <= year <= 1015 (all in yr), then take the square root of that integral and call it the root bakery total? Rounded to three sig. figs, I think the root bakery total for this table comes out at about 21.7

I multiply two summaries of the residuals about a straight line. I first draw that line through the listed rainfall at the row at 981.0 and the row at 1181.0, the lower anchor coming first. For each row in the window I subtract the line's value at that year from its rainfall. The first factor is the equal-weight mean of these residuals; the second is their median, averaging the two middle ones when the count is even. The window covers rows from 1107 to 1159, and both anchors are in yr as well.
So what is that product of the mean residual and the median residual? 78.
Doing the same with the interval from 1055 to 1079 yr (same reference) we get 60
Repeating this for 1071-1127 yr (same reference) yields 41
